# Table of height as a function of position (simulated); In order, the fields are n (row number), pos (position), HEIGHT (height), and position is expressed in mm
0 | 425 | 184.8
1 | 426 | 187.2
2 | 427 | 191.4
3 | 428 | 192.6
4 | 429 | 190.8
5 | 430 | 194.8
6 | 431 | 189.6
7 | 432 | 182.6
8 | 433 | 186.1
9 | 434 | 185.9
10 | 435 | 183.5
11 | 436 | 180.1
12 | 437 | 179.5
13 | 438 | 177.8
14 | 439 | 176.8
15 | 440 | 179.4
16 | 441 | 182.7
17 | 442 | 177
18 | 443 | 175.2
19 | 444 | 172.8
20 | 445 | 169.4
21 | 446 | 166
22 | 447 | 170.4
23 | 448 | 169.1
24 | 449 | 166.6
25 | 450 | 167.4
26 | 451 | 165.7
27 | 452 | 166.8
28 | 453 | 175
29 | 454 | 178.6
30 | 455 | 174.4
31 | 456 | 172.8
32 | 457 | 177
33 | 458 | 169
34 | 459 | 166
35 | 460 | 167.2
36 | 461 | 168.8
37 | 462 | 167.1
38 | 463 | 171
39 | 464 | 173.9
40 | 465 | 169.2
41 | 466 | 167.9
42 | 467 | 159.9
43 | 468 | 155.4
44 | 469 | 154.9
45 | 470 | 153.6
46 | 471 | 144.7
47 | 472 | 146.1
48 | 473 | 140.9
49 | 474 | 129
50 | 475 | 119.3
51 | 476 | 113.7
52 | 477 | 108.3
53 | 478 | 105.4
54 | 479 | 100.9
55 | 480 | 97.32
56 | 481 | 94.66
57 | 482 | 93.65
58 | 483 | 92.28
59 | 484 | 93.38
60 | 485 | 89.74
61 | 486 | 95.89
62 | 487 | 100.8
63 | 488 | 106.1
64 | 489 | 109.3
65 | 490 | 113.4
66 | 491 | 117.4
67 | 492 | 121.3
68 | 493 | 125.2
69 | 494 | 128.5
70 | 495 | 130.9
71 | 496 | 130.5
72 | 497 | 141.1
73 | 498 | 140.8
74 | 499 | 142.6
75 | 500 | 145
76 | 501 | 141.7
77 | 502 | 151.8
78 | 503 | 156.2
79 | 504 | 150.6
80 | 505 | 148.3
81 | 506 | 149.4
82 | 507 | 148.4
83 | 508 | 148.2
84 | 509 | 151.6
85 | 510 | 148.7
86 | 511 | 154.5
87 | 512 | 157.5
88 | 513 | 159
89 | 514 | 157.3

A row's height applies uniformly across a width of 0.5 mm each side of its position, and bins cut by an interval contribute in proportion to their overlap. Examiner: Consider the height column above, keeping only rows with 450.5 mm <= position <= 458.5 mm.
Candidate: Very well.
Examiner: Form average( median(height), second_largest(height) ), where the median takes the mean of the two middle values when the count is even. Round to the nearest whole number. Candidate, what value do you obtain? 175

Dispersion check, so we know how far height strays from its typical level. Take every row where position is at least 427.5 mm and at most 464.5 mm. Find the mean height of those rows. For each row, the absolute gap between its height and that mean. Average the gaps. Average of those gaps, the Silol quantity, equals 6.7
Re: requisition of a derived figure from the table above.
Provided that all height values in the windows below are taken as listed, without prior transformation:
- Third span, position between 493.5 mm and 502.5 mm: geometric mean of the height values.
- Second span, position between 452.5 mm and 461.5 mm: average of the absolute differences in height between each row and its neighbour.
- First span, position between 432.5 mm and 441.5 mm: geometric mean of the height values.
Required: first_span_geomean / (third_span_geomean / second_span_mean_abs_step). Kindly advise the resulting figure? 4.5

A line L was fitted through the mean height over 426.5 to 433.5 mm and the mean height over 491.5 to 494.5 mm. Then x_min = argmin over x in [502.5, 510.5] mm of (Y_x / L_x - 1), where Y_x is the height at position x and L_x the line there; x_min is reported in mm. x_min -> 505 mm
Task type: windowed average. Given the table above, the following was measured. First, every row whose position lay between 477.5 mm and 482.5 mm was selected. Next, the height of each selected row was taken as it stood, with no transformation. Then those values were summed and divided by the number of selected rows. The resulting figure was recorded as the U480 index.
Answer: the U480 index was 98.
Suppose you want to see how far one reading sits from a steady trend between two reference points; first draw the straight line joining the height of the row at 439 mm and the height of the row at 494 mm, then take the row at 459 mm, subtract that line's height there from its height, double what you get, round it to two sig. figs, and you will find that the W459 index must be 14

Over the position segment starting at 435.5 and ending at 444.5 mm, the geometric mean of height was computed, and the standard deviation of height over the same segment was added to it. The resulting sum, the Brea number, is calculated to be 181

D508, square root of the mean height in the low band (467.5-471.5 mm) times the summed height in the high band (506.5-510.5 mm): 301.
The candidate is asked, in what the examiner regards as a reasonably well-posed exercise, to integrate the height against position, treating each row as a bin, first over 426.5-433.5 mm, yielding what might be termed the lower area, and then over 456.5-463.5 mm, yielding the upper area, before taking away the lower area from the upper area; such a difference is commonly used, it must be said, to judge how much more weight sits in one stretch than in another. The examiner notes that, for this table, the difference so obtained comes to -142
